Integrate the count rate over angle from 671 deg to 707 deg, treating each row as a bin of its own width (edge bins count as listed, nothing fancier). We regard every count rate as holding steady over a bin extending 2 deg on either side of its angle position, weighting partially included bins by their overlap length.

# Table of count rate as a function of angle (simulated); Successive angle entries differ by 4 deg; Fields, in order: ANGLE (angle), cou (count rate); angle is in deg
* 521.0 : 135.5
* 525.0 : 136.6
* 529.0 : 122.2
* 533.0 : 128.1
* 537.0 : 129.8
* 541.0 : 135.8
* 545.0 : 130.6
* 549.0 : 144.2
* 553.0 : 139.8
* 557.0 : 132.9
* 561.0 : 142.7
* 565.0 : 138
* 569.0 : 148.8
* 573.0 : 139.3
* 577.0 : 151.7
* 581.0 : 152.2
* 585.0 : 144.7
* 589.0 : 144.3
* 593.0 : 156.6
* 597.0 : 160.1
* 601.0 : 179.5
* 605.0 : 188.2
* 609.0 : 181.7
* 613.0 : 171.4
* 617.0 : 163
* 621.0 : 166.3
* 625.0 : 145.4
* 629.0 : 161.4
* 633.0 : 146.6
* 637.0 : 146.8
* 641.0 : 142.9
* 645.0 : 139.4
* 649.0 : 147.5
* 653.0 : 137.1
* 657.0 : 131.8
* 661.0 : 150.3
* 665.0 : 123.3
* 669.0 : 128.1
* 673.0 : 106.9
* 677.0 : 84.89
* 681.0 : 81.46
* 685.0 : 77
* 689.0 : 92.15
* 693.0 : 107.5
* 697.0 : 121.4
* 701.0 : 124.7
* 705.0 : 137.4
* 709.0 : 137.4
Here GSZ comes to 3734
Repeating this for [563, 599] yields 5343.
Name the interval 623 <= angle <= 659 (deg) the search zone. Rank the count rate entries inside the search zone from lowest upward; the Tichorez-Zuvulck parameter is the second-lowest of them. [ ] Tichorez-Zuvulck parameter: 137.1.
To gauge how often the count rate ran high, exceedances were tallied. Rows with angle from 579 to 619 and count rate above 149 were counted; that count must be 8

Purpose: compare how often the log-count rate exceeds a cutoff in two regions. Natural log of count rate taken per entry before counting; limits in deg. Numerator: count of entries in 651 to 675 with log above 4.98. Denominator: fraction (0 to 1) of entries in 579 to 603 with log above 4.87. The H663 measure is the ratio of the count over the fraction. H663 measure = 1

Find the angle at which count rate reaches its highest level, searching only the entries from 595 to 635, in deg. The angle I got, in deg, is 605.0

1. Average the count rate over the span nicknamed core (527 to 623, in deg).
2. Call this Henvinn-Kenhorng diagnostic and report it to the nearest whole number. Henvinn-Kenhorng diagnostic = 150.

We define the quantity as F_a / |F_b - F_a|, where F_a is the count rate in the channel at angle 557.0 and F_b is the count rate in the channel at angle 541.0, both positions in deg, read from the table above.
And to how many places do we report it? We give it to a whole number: 46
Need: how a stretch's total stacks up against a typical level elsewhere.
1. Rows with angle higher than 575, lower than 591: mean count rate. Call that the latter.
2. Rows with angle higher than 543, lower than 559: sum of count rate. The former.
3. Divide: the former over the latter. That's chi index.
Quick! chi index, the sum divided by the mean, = 3.7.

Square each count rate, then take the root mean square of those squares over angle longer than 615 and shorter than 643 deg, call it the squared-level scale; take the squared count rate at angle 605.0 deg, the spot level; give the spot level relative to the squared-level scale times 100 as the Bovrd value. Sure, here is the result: 149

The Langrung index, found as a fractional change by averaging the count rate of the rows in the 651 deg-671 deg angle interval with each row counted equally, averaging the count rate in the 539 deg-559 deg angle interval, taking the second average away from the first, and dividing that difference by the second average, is -0.02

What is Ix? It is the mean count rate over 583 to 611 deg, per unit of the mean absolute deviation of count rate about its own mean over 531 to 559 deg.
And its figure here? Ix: 35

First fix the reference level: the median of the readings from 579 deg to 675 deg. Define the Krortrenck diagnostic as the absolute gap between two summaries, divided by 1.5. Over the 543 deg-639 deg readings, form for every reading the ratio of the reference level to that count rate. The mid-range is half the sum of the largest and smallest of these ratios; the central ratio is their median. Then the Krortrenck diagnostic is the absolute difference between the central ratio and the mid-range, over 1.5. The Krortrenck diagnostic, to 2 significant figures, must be 0.028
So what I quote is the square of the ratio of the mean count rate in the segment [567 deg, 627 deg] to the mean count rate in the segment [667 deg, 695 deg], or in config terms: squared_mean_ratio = 2.7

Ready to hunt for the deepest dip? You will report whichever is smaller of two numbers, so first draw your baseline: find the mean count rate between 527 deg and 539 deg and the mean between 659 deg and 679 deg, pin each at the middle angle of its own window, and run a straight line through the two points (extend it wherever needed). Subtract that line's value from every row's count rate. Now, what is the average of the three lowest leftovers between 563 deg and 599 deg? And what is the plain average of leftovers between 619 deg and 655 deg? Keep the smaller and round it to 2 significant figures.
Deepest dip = 16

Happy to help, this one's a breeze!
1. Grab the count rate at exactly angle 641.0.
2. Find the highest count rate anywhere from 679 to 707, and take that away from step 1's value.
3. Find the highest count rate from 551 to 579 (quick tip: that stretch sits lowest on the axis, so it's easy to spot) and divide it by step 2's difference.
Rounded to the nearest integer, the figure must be 28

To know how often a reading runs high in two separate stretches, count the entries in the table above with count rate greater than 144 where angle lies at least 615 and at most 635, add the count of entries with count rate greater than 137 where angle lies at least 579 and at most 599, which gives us 10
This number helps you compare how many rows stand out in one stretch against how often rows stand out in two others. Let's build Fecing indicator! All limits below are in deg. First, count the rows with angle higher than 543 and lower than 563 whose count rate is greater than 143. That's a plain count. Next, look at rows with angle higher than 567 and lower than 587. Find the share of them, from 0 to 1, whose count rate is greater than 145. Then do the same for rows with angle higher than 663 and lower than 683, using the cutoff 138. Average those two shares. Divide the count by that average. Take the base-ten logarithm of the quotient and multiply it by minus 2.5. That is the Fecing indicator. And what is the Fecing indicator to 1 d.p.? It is -1.3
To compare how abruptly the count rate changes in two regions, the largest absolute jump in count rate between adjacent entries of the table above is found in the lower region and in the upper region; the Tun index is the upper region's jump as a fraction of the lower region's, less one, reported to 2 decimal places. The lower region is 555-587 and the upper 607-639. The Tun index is 0.69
